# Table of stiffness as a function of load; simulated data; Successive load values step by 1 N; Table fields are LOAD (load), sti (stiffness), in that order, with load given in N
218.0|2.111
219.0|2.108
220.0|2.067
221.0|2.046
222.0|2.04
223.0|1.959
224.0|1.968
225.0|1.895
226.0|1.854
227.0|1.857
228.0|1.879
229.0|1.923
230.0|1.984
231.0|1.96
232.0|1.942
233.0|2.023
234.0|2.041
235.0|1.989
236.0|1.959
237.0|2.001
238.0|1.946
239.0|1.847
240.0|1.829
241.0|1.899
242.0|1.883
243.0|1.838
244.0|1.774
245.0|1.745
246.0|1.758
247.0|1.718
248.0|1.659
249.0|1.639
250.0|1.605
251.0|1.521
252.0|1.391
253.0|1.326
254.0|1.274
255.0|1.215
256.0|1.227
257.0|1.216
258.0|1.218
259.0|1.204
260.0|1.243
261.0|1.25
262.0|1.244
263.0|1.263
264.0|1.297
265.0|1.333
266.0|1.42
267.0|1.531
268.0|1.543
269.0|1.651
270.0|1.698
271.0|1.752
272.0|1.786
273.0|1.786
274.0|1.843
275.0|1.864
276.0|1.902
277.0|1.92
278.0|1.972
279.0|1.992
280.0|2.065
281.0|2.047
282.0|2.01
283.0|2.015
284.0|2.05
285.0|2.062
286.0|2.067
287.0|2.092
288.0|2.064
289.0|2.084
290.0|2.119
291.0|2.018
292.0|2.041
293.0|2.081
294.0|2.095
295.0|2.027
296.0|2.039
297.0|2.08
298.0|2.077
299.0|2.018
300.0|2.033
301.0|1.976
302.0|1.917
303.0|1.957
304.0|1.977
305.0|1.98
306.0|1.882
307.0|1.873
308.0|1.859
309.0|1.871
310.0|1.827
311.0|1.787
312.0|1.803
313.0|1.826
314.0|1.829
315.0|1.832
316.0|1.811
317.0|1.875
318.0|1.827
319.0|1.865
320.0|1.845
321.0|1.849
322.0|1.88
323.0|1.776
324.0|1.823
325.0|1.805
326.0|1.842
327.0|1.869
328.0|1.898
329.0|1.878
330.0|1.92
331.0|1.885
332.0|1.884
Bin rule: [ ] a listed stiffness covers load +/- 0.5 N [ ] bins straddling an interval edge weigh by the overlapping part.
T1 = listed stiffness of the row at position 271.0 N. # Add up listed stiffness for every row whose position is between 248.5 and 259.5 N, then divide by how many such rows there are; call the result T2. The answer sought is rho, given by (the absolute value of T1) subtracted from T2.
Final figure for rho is -0.4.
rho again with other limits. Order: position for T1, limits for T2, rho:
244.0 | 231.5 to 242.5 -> 0.2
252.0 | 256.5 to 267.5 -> -0.1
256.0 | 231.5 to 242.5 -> 0.7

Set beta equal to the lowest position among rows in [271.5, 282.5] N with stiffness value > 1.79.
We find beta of 274.0 N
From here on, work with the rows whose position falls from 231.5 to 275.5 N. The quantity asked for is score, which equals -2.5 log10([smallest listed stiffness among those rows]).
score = -0.202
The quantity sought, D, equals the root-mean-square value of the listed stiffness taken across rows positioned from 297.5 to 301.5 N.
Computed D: 2.03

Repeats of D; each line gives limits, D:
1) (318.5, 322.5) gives 1.86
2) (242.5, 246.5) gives 1.78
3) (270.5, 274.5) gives 1.79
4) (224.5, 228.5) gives 1.87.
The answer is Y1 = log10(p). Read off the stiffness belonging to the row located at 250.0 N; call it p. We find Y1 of 0.205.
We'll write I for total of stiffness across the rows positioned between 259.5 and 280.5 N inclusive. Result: 34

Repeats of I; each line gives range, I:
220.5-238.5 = 35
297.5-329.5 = 60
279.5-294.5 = 31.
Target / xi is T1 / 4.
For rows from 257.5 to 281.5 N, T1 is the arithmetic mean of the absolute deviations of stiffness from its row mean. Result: 0.0677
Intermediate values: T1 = 0.27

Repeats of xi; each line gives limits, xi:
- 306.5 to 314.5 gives 0.0062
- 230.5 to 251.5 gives 0.0306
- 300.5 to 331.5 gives 0.0105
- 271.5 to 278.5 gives 0.0137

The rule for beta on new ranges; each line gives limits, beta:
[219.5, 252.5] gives 220.0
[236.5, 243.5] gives 237.0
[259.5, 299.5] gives 274.0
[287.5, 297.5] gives 288.0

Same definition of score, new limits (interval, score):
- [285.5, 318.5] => -0.630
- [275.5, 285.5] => -0.698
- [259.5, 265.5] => -0.236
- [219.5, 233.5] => -0.670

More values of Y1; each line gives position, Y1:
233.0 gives 0.306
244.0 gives 0.249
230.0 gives 0.298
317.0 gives 0.273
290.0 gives 0.326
